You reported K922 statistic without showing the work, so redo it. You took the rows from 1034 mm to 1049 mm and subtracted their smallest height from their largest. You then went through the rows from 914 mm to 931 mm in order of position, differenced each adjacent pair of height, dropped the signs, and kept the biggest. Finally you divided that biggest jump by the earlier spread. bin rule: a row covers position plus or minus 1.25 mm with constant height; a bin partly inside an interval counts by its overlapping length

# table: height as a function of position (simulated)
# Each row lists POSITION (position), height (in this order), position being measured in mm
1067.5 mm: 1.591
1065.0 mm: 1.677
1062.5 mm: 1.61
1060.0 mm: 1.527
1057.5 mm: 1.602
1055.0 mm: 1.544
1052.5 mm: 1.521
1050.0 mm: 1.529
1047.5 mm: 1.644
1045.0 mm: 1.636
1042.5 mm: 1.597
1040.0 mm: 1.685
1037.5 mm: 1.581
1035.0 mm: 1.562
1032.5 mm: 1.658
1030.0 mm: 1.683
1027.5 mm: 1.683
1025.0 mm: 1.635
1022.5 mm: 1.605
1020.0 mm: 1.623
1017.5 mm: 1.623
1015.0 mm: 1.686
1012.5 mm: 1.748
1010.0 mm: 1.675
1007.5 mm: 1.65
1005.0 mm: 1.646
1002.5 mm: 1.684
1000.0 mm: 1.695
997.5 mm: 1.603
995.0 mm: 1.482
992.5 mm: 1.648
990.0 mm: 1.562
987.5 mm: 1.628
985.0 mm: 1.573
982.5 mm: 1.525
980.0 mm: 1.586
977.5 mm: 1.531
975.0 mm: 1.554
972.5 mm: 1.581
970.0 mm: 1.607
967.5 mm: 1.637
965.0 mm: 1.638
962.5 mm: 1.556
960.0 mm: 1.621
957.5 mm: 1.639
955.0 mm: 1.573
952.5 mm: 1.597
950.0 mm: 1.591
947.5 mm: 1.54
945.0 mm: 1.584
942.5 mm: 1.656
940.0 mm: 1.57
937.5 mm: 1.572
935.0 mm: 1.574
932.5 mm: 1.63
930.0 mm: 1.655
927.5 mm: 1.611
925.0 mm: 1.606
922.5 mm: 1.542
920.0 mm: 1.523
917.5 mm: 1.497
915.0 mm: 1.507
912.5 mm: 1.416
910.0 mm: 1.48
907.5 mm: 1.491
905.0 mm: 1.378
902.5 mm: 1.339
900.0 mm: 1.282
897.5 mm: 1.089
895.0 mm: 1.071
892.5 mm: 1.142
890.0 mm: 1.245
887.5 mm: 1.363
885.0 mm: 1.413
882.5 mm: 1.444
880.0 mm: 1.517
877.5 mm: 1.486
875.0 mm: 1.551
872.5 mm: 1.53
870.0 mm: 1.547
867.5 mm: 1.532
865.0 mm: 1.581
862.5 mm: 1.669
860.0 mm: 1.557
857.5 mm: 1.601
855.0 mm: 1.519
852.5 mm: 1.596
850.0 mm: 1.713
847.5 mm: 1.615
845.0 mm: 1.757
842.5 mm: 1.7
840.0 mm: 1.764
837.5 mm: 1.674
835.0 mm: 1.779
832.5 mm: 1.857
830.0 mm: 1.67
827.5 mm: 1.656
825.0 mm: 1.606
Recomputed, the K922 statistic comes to 0.52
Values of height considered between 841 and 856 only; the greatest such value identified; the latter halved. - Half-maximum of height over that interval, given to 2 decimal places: 0.88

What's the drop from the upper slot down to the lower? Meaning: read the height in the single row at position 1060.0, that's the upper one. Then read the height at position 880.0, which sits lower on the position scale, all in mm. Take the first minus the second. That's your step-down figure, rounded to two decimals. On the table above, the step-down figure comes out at 0.01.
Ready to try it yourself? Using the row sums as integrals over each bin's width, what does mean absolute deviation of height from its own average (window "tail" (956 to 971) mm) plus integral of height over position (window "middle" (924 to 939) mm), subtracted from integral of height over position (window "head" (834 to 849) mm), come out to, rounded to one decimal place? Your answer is 1.6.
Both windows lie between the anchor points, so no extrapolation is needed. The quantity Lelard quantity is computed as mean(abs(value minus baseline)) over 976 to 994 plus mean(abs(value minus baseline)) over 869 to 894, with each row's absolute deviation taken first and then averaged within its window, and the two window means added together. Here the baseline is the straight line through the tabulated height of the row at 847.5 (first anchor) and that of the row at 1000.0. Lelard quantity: 0.32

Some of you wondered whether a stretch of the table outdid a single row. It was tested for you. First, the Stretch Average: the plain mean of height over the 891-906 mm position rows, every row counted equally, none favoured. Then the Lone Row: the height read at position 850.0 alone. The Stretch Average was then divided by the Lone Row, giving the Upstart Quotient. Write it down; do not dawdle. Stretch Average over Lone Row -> 0.71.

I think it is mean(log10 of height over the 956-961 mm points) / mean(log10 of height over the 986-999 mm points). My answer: 1.06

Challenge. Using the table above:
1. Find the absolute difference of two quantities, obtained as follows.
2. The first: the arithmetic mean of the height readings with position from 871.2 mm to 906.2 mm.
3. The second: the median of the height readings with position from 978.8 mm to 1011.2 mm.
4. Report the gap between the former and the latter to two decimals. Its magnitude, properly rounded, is 0.28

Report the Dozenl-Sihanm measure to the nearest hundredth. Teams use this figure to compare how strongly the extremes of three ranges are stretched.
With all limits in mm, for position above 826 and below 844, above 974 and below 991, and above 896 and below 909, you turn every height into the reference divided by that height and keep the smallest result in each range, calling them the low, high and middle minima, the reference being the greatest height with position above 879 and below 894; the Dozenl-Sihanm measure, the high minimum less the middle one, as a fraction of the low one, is -0.10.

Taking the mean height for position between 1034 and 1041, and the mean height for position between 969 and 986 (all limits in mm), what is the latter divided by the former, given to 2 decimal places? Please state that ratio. 0.97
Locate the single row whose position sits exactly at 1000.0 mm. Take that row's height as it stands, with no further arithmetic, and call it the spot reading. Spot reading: 1.695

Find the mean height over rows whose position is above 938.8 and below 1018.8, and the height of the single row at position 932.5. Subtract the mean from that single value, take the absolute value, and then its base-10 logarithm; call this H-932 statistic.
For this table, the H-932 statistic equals -1.7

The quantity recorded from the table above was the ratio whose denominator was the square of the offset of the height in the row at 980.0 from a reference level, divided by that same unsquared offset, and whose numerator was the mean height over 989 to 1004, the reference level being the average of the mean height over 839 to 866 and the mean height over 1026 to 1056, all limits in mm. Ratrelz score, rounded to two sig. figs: -40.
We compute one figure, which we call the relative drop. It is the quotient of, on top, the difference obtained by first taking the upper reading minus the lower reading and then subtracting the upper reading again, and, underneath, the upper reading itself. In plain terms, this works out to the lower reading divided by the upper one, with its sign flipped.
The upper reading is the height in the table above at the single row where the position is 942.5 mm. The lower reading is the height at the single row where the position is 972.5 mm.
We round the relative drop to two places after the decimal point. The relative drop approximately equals -0.95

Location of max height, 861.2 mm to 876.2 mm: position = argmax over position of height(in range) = 862.5 mm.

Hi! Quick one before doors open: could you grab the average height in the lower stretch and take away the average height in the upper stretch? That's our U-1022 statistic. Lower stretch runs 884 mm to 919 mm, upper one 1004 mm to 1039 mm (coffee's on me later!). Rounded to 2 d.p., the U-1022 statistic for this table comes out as -0.31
